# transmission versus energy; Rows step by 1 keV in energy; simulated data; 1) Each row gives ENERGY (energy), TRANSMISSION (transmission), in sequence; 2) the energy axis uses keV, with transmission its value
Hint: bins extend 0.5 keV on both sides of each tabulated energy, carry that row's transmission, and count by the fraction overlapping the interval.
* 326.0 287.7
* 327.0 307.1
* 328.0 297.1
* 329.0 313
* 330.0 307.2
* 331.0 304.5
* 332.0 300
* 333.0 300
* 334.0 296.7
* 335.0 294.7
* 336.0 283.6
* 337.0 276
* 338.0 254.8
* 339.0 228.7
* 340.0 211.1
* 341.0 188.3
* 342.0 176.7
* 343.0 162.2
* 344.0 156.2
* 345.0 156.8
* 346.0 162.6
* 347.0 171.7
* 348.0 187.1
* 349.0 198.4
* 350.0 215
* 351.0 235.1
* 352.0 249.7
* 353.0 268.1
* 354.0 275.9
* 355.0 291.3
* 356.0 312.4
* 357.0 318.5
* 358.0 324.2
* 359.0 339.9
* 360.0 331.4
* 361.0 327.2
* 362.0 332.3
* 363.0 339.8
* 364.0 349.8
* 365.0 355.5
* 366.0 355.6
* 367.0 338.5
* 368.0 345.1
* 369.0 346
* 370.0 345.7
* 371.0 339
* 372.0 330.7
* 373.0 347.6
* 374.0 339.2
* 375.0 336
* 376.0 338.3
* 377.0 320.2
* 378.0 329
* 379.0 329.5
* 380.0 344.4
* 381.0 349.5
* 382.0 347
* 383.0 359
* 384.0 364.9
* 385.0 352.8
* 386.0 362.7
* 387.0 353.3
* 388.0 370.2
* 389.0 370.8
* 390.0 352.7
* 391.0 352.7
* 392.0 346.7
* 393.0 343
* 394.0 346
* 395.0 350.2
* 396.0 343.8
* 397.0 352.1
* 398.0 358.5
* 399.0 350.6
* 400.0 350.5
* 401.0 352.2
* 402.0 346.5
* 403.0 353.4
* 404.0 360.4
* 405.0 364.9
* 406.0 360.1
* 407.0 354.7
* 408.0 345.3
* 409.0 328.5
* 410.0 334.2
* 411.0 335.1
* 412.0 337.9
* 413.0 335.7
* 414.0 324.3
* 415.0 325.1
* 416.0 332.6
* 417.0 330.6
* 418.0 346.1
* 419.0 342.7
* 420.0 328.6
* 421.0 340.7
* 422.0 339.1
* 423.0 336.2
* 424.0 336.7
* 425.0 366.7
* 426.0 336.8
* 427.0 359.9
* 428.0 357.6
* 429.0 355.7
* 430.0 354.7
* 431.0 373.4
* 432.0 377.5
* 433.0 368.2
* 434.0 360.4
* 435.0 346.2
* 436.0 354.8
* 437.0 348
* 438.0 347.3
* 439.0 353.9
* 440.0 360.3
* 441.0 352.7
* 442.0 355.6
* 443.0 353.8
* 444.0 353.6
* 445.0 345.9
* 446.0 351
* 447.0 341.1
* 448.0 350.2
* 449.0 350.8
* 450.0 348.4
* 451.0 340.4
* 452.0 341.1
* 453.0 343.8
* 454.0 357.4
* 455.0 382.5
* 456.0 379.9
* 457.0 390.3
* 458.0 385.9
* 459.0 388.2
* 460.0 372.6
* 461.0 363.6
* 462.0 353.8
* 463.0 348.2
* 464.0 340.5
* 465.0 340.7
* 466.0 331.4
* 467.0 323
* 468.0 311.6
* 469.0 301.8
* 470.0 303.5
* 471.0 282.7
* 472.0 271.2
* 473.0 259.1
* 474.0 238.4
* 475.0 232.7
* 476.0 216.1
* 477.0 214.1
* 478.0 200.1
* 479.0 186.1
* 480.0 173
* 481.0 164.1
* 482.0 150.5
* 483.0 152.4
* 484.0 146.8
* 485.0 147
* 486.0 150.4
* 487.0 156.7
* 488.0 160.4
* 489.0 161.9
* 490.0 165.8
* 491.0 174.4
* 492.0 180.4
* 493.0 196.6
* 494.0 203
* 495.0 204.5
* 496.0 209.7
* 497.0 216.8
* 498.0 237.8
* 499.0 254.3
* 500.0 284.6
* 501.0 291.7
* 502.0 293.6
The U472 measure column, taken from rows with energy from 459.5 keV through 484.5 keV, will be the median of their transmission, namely 271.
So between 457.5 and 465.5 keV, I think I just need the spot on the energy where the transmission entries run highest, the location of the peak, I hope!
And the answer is 459.0 keV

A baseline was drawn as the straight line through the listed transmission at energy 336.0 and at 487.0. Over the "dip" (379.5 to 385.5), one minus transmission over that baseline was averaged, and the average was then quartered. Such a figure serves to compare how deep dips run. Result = -0.111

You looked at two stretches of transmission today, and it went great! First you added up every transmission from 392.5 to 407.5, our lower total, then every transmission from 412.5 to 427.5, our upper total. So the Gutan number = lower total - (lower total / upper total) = 5286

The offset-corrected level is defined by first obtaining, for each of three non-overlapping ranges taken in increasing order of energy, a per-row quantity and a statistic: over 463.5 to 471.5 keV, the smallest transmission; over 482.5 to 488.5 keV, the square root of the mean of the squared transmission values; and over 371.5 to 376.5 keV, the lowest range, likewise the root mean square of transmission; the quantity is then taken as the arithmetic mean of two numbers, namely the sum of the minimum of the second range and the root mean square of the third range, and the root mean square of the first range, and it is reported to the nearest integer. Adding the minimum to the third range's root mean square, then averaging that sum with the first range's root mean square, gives 387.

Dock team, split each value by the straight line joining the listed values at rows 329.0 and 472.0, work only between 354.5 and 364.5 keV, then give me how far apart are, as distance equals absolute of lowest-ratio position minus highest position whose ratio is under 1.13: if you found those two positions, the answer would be 8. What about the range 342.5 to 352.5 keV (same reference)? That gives 8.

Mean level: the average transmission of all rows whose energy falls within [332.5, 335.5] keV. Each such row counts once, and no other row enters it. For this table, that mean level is 297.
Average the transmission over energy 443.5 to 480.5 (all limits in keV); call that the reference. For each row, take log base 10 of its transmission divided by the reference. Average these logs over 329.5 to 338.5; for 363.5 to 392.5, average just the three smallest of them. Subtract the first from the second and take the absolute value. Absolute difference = 0.05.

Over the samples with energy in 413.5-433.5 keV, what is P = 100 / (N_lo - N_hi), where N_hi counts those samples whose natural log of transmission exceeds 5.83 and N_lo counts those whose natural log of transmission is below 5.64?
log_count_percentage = -9.1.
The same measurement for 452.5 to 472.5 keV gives -8.3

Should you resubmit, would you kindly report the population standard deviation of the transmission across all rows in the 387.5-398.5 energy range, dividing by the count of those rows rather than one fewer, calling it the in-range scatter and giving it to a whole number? 9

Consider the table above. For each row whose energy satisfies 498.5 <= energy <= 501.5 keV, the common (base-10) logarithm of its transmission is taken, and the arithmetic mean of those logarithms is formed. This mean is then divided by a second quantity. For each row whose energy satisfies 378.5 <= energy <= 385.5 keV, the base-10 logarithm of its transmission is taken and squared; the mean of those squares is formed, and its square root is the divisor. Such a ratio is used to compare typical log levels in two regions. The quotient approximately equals 0.96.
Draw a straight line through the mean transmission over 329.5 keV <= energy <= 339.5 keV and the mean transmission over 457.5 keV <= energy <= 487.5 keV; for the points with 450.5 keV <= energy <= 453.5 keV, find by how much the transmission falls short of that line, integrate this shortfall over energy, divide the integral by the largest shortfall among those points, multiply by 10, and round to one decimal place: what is 30.6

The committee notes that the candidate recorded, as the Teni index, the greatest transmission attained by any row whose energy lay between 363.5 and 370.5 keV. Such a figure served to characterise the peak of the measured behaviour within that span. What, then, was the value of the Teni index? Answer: 355.6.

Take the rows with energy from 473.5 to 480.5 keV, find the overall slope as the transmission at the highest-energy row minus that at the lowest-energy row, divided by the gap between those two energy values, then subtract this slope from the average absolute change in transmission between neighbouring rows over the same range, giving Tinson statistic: 21.8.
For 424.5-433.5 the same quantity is 11.1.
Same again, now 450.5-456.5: 1.0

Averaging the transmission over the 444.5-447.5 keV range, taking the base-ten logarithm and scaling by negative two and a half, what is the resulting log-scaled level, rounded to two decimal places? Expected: -6.35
